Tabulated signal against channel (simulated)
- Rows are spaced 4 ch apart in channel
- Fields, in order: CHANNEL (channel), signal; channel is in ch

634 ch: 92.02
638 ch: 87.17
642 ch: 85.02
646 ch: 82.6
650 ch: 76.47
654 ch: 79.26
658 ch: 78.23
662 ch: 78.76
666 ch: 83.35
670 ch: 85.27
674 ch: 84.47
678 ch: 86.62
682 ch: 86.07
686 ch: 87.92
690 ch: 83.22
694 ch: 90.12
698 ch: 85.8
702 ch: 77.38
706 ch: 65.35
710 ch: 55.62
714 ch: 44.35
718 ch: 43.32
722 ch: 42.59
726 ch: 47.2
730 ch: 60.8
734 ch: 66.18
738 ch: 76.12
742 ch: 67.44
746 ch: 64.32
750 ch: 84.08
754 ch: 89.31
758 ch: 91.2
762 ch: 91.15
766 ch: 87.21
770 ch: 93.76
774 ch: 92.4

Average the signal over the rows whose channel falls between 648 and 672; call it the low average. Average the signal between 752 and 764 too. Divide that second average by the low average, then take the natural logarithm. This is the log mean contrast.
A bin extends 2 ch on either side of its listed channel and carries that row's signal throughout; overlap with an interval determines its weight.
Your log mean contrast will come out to 0.12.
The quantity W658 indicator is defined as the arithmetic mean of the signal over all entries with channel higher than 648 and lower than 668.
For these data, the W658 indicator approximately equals 79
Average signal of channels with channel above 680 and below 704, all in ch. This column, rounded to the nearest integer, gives 85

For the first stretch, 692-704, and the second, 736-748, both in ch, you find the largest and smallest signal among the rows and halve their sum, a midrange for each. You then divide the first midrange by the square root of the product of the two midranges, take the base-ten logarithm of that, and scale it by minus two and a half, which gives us -0.10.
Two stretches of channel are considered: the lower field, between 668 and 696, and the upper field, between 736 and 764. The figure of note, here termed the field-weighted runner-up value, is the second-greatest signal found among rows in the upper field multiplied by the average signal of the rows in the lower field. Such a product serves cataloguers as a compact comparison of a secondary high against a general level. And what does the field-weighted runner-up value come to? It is 7861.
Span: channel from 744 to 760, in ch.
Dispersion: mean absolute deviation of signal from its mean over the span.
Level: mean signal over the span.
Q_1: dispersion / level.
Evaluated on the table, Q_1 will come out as 0.11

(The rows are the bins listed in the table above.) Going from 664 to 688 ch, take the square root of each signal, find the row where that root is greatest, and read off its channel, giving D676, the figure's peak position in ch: 686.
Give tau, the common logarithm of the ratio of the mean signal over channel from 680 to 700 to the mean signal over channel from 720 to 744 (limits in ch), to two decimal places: 0.16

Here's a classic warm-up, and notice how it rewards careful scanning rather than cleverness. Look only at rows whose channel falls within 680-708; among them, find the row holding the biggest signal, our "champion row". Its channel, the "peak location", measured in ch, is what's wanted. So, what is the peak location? 694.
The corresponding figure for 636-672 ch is 638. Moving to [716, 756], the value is 754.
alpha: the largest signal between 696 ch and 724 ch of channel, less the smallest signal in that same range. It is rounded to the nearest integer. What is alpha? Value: 43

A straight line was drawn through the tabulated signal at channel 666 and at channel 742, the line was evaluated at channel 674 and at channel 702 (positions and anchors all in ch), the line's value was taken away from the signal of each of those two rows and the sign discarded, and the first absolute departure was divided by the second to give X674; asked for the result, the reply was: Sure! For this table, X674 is 1.78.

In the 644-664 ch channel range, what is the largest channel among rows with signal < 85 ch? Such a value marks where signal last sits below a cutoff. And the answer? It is 662 ch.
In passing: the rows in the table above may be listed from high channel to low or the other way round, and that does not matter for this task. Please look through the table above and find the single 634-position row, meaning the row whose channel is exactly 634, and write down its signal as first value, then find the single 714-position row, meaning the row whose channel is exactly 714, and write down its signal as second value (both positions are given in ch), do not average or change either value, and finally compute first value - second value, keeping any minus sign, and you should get 48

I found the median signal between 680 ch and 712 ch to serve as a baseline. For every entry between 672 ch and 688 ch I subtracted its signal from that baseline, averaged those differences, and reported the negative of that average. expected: 2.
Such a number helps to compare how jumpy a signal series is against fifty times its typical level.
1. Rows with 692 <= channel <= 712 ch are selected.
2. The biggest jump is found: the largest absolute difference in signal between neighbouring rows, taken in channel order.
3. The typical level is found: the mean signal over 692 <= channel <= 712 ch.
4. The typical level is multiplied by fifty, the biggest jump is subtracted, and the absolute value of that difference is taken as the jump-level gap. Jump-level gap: 3731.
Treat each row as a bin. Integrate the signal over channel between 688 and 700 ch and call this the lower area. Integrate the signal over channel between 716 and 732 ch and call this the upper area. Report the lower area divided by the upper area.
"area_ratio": 1.3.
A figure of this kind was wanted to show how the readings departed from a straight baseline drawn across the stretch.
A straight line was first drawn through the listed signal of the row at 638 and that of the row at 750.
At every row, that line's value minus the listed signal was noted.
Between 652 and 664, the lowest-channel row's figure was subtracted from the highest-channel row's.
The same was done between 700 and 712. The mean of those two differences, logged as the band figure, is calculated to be 11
